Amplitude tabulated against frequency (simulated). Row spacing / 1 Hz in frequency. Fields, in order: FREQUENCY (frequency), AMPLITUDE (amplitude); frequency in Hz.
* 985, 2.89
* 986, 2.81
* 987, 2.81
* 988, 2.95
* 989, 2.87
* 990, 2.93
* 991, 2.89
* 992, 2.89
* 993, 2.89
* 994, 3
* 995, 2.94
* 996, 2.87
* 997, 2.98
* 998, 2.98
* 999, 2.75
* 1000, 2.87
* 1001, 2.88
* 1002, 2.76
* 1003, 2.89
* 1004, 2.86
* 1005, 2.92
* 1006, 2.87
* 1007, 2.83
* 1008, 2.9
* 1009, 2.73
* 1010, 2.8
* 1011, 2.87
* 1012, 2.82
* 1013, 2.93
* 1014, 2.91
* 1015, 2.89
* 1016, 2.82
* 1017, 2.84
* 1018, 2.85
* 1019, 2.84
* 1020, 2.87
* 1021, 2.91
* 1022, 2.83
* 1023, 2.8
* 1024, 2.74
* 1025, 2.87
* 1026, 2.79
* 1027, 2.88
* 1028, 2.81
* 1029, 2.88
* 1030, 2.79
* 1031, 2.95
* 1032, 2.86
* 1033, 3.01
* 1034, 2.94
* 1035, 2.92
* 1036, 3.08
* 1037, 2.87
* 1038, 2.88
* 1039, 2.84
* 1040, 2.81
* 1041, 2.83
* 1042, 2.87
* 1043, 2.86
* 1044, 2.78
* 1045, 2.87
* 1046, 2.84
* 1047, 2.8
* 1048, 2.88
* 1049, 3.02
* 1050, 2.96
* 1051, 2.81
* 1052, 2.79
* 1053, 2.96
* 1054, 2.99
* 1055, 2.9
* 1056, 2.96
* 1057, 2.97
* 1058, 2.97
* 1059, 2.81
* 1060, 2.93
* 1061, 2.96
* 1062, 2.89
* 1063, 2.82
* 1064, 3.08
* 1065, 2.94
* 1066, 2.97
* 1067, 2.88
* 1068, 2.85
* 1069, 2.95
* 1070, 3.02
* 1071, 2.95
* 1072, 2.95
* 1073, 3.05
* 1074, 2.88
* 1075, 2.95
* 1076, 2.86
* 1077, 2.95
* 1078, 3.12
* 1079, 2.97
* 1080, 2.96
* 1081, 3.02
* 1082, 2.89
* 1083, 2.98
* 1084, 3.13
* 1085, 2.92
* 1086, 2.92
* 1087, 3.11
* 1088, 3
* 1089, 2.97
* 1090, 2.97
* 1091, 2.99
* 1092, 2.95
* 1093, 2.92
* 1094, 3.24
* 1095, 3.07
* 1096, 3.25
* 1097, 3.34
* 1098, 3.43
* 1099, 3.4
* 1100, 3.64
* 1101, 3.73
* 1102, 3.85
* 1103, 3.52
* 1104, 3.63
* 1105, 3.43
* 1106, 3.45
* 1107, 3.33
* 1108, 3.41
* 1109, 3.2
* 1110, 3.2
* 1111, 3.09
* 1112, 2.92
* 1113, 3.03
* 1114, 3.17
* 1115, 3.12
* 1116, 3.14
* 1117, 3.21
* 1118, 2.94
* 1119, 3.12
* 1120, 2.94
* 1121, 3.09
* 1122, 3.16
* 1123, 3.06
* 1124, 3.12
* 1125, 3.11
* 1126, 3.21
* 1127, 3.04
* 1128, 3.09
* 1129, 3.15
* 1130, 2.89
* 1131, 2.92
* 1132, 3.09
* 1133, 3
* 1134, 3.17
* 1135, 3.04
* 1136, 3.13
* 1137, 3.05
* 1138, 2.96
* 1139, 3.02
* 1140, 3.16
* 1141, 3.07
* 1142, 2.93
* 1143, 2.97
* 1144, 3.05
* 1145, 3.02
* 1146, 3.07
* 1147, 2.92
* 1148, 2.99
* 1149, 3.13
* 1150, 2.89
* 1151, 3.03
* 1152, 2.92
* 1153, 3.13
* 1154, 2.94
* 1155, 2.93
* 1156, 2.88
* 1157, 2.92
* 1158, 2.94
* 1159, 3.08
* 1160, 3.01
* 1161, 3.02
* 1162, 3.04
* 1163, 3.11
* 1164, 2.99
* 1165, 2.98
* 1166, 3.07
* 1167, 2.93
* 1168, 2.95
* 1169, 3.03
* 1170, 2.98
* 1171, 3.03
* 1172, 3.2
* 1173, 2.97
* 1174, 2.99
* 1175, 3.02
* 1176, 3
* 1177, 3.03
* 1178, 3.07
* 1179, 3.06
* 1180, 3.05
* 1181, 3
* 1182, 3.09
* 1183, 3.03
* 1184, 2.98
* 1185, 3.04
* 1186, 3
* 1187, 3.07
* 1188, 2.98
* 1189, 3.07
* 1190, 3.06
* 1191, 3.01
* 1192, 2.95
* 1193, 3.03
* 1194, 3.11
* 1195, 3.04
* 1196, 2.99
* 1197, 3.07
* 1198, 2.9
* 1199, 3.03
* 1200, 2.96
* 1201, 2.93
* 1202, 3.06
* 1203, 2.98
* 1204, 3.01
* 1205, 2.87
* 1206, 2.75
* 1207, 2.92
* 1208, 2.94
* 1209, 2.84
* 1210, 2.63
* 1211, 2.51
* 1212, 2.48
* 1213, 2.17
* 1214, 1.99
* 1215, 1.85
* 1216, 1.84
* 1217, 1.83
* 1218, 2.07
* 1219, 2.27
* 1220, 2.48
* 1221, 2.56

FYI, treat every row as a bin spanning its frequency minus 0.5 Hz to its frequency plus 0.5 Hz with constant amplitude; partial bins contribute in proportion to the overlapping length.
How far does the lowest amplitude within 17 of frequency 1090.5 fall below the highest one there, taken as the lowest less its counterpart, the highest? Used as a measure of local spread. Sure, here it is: -0.99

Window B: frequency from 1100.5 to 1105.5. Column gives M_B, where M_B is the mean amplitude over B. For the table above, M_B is 3.63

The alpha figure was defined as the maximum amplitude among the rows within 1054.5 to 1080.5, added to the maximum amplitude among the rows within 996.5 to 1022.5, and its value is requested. 6.10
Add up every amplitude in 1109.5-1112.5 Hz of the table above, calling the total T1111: 9.2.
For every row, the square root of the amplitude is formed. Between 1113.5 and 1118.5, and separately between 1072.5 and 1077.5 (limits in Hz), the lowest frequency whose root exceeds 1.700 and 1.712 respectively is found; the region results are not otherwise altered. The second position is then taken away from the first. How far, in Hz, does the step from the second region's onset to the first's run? 41 Hz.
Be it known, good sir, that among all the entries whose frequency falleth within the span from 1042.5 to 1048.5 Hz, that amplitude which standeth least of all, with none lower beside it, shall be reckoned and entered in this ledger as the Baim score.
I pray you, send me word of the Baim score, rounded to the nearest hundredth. 2.78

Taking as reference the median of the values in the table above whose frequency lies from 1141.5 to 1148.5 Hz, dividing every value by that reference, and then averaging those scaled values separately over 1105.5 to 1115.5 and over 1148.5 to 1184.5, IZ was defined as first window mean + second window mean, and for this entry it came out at 2.07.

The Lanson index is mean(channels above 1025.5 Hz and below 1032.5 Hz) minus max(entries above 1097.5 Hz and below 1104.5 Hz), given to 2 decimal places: -1.00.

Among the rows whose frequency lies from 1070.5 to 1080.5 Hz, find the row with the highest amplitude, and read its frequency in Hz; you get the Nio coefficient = 1078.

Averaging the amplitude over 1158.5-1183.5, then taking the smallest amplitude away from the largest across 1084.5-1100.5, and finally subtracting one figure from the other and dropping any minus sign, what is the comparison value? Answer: 2.31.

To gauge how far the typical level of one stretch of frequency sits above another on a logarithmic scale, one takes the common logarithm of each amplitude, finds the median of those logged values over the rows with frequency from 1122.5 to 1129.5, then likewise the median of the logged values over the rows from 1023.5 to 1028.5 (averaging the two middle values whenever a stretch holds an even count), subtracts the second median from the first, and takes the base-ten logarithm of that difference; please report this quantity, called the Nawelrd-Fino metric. -1.36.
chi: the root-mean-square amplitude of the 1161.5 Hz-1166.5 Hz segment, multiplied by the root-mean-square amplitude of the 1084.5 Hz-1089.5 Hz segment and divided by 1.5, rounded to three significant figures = 6.05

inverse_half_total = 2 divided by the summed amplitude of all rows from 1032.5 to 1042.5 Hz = 0.0688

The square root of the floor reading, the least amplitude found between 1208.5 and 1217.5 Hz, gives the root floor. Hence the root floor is 1.35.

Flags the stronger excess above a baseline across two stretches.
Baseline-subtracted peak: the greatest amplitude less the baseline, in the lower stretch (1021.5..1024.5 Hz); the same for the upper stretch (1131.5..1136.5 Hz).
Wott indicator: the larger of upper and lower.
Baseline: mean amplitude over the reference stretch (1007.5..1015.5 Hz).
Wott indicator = 0.31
